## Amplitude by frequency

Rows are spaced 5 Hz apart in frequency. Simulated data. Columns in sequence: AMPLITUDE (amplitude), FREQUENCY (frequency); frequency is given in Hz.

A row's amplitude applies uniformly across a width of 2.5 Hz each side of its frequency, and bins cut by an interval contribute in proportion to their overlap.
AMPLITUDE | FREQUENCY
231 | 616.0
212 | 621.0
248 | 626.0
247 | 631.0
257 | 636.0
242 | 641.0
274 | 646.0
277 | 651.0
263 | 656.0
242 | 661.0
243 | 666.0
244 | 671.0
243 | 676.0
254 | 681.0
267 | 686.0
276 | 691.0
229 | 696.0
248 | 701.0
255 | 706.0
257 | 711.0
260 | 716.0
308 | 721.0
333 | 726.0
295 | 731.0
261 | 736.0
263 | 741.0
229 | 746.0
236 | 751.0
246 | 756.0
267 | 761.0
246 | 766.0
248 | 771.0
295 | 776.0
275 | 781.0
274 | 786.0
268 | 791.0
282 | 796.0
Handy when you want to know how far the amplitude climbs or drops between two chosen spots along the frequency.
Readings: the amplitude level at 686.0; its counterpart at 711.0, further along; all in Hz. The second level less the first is -10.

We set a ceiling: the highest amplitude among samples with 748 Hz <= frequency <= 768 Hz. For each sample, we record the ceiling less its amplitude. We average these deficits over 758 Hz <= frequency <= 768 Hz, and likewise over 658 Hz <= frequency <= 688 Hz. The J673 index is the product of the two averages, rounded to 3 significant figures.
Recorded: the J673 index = 191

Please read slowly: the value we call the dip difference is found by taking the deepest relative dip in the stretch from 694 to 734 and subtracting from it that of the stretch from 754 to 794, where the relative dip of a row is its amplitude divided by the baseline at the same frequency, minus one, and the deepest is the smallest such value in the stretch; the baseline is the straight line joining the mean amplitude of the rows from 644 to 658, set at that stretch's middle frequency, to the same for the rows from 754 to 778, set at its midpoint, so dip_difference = -0.08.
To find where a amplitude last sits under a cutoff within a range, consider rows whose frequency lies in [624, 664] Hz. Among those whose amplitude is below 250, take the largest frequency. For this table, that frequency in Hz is 661.0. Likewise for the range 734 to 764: 756.0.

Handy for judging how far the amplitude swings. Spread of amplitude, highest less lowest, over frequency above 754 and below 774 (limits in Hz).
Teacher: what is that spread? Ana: 21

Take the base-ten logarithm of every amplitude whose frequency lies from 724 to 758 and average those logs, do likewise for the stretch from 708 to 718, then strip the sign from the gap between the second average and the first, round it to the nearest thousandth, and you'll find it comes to 0.009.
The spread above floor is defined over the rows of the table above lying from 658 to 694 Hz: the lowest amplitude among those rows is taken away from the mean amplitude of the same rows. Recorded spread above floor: 11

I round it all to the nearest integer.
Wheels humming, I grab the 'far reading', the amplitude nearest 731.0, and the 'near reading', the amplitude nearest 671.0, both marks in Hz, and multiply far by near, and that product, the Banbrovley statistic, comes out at 71980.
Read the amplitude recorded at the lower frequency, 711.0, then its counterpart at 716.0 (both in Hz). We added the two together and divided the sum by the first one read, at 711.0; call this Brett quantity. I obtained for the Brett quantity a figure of 2.01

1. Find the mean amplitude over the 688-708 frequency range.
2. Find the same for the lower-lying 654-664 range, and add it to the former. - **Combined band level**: 504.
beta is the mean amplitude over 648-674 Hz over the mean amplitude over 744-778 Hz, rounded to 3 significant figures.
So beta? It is 1.01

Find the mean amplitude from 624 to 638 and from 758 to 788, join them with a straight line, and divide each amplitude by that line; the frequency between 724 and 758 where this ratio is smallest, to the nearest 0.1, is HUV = 746.0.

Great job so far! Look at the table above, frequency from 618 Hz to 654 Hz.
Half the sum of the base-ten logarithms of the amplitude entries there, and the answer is 8.39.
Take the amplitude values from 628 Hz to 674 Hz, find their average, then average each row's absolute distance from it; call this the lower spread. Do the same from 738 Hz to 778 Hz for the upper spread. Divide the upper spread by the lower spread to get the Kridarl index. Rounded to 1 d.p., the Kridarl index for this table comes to 1.3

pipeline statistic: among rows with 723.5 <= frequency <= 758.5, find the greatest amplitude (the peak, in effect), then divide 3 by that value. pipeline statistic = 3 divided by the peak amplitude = 0.0090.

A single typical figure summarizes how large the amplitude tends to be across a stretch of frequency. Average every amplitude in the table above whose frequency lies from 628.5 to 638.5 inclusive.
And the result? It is 252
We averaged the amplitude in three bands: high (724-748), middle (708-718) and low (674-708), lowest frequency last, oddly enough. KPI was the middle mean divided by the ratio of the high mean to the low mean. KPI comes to 237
